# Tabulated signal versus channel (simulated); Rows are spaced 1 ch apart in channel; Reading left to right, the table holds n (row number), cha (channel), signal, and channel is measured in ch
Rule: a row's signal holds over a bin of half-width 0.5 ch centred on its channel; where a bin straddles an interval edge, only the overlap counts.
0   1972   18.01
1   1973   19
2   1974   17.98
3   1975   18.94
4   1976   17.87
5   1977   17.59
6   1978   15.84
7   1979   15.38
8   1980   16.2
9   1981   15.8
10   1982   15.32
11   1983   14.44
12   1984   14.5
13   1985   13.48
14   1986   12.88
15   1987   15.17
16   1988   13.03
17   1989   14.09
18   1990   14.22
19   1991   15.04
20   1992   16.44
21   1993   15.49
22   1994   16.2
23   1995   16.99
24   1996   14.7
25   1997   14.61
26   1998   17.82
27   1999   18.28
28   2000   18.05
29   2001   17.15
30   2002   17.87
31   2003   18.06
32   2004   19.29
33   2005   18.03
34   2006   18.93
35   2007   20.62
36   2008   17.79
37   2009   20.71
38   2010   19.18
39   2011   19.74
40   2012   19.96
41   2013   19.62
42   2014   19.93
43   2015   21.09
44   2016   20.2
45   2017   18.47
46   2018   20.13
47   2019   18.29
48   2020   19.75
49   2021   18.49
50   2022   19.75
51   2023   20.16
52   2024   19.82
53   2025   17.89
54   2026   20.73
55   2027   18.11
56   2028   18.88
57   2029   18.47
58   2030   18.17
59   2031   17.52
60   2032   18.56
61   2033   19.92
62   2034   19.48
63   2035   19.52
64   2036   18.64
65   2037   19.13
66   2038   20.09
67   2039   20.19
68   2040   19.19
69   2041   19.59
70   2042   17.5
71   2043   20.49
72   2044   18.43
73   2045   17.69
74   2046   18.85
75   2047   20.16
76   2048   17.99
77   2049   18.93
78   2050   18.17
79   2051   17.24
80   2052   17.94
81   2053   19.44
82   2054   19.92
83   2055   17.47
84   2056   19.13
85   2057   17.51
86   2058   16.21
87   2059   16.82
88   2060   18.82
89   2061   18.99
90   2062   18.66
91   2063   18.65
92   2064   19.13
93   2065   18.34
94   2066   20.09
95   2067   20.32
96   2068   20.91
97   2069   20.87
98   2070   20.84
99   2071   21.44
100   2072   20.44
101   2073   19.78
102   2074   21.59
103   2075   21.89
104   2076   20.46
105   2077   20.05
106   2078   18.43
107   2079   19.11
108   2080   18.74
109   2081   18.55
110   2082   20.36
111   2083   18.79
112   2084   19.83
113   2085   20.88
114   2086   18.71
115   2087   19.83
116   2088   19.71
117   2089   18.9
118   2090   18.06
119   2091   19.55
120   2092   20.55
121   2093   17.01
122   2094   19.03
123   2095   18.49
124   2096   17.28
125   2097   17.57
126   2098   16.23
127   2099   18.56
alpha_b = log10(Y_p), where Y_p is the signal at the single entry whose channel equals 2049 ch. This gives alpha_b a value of 1.28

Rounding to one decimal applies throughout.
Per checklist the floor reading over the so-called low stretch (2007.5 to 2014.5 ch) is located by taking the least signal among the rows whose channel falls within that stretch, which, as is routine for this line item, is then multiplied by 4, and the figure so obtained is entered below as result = 71.2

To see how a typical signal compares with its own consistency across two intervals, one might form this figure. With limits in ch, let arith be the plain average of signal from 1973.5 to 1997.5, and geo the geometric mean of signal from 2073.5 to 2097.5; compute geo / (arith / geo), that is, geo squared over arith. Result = 23.9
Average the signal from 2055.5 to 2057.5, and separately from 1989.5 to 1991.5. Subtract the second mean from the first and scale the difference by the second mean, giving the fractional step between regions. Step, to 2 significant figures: 0.25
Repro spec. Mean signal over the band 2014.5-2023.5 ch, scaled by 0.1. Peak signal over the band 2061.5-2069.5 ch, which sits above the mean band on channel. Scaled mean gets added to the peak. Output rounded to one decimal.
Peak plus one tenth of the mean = 22.9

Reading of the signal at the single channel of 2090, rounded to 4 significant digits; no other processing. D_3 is 18.06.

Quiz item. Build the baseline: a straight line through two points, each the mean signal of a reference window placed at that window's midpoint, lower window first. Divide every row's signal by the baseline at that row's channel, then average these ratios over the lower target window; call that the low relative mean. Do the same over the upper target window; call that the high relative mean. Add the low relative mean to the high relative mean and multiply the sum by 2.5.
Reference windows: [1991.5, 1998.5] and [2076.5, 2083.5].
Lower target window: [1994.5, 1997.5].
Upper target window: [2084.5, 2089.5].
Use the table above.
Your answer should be 4.9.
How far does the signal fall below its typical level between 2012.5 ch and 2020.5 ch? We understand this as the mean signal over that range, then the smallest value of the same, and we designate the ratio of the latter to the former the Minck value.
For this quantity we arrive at 0.929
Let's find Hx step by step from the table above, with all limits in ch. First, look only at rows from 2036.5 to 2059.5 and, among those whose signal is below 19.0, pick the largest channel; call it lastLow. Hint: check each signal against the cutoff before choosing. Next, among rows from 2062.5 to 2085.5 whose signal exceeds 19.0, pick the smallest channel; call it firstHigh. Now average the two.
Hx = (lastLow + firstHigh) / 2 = 2061.5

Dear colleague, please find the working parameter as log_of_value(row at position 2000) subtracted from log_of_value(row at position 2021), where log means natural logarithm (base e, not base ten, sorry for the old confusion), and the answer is 0.02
